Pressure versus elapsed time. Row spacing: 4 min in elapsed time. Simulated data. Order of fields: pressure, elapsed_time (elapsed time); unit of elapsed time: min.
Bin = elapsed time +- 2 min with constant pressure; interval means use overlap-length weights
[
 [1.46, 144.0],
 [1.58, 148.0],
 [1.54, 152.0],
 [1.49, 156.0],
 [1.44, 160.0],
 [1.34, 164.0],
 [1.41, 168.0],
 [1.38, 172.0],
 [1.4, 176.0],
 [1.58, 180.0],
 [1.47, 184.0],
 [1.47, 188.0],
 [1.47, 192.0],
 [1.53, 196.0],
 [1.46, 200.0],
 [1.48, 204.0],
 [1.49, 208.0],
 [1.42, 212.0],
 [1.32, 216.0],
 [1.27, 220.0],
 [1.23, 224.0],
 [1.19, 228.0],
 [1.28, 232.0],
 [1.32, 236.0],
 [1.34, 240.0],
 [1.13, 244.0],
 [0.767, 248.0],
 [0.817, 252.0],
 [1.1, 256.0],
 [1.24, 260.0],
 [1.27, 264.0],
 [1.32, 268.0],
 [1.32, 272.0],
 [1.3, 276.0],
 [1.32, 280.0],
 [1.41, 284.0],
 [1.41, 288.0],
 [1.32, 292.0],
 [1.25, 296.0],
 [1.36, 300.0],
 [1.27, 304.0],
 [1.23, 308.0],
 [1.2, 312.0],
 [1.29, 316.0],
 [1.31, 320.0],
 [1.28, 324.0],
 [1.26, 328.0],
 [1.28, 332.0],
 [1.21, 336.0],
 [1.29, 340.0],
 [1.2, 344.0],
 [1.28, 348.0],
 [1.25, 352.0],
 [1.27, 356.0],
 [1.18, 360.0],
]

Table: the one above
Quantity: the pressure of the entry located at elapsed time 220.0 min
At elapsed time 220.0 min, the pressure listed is 1.27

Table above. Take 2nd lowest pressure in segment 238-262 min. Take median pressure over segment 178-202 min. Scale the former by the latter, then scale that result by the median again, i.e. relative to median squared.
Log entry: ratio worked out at 0.38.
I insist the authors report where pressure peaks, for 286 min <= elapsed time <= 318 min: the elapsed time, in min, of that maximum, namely 288.0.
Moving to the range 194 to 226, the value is 196.0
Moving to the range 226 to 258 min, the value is 240.0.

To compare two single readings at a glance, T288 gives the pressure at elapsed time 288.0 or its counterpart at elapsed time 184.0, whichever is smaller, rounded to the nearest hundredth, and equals 1.41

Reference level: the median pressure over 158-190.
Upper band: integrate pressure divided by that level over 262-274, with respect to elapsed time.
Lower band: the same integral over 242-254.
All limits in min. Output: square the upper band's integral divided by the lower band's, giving 2.08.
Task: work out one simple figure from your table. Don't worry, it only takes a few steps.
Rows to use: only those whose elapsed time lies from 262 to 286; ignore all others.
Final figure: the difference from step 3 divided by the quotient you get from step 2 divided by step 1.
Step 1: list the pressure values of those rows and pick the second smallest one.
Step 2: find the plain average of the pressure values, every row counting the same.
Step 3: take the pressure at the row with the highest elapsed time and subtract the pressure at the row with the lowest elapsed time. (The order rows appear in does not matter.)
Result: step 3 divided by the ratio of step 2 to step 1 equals 0.14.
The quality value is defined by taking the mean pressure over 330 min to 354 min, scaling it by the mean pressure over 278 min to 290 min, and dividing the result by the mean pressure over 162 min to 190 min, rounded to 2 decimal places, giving 1.20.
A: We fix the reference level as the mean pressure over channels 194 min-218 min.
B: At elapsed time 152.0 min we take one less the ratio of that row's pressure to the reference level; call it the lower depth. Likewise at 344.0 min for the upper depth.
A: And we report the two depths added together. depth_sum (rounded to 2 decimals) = 0.11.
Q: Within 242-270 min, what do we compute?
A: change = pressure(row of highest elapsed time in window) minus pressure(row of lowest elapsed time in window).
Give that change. 0.2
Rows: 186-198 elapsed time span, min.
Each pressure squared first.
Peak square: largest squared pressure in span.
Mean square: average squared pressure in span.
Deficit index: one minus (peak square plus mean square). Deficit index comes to -3.6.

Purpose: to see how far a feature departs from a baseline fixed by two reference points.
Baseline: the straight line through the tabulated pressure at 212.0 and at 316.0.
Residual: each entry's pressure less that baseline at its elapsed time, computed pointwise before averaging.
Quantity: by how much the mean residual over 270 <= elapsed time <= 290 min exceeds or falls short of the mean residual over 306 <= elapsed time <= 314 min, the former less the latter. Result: 0.10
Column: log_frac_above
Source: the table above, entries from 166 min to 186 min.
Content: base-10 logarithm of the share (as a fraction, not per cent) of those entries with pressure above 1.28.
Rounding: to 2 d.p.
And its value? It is 0.00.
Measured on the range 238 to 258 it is -0.70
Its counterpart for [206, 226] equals -0.22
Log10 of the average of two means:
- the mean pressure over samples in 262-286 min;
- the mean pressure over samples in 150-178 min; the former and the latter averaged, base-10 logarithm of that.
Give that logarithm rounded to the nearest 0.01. 0.14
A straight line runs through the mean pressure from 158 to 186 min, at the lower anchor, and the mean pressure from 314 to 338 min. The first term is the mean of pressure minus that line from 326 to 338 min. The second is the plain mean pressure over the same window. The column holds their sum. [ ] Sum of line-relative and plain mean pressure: 1.23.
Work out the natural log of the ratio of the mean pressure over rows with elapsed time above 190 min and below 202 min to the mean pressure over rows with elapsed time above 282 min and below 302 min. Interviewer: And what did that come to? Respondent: 0.10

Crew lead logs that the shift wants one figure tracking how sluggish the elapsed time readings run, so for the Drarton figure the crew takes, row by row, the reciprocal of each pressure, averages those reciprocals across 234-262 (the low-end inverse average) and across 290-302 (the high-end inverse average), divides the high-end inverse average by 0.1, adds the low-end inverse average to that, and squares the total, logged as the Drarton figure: 74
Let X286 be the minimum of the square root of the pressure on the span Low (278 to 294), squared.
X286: 1.32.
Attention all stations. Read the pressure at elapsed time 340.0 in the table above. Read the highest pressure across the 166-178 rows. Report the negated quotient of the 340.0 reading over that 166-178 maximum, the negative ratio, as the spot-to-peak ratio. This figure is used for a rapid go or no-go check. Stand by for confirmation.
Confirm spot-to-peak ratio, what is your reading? -0.91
